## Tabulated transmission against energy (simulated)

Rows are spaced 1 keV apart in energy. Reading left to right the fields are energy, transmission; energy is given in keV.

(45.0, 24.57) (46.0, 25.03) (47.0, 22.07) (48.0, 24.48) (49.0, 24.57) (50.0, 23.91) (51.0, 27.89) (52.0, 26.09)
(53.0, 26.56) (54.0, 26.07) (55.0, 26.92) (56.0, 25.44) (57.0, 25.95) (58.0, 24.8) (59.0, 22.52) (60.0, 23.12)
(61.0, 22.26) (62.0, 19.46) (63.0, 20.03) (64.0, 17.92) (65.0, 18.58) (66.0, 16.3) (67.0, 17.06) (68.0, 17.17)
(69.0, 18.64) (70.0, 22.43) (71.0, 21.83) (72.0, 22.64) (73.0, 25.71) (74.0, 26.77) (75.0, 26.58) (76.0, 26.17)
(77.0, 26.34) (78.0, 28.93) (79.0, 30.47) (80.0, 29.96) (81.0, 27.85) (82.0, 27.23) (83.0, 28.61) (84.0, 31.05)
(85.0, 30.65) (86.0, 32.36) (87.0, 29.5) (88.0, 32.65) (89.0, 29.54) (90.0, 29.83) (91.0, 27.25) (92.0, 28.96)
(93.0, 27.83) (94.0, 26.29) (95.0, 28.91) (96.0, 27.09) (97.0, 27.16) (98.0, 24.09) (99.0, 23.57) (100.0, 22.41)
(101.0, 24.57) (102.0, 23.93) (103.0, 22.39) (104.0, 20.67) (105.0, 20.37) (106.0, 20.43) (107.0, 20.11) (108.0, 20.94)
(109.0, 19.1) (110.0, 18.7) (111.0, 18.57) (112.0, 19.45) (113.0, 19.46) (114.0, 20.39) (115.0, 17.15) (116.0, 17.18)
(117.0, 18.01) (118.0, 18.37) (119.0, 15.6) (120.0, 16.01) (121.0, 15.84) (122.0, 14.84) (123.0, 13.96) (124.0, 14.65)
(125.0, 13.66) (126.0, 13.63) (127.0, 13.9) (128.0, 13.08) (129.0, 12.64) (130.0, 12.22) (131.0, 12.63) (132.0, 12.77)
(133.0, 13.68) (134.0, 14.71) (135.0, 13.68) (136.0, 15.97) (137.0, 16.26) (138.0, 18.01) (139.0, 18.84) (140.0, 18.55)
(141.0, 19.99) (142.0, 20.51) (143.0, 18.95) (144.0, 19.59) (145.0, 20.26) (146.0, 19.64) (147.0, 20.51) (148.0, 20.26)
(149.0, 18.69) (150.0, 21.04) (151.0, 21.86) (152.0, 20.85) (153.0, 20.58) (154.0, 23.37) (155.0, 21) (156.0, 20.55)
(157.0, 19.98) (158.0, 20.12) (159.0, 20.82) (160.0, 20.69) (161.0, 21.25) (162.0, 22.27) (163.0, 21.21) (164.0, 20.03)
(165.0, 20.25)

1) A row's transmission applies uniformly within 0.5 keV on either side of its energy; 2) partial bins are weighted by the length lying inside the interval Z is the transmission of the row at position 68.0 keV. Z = 17.17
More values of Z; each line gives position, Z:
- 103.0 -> 22.39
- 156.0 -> 20.55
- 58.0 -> 24.8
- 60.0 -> 23.12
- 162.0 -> 22.27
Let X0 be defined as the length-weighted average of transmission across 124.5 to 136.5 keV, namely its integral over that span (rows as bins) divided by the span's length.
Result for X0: 14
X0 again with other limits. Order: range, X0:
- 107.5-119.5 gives 19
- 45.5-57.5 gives 25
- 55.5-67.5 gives 21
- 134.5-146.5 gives 18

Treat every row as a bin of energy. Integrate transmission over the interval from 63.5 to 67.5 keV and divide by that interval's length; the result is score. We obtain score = 17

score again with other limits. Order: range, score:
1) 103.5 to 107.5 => 20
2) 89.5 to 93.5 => 28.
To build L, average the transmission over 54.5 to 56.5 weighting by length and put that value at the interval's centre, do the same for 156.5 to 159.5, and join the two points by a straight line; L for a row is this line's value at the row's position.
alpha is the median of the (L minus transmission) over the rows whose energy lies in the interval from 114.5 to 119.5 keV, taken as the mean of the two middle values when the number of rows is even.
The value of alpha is 6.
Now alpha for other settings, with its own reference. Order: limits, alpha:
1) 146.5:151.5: 0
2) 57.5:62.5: 3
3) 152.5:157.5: 0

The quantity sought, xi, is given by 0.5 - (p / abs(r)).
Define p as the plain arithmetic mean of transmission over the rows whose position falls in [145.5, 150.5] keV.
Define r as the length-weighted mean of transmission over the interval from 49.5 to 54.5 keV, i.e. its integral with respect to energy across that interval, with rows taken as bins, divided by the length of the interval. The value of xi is -0.27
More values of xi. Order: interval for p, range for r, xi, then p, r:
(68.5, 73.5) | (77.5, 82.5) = -0.27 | 22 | 29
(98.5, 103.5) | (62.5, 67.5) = -0.80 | 23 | 18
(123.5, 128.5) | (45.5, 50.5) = -0.07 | 14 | 24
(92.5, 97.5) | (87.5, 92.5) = -0.43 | 27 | 30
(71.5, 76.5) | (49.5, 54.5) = -0.48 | 26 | 26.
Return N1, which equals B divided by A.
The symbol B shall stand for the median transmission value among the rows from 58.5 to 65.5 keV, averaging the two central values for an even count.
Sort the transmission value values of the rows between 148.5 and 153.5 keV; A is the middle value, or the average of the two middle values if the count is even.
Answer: 0.96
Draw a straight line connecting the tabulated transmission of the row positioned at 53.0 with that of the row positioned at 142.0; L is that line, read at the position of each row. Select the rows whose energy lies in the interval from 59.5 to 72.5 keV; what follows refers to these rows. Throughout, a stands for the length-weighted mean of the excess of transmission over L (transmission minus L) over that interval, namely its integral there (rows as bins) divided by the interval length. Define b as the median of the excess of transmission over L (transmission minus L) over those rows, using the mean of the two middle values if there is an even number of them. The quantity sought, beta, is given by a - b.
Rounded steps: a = -6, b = -6.5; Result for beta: 0.61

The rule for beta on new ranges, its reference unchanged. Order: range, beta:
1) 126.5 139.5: 0.81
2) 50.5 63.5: -0.98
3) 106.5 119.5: -0.02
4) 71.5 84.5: 0.06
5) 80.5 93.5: -0.01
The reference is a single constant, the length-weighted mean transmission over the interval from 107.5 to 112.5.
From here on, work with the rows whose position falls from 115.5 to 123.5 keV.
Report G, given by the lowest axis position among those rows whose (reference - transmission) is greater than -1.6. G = 116.0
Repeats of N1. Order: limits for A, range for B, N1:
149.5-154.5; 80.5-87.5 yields 1.40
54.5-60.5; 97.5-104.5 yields 0.94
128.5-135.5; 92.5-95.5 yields 2.18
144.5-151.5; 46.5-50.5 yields 1.19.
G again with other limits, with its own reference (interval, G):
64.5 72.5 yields 65.0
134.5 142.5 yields 135.0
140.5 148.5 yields 141.0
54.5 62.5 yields 62.0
